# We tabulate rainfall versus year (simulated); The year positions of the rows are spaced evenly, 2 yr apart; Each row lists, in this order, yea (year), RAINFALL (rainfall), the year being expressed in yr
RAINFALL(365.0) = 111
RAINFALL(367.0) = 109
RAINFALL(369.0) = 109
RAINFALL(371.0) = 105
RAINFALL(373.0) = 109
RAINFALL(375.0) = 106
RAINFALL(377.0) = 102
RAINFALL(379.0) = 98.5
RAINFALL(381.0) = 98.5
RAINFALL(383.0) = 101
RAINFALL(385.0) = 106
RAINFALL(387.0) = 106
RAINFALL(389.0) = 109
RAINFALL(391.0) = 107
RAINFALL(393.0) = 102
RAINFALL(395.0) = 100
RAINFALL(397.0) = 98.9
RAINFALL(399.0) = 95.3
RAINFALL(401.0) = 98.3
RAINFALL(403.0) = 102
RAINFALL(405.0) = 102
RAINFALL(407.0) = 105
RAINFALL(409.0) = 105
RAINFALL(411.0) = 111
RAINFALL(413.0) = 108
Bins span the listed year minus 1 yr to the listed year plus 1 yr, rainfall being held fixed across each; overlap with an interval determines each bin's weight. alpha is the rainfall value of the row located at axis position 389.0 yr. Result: 109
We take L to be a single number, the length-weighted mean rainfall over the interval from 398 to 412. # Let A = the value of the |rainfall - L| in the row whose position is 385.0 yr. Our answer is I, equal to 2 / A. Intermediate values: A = 3.3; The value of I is 0.6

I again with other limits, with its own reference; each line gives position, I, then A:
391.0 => 0.5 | 4.3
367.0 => 0.3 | 6.3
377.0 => 3.0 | 0.7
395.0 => 0.8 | 2.7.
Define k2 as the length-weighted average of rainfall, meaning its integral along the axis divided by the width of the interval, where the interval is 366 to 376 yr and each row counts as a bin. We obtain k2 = 108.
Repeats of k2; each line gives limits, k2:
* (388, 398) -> 103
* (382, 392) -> 106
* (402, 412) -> 105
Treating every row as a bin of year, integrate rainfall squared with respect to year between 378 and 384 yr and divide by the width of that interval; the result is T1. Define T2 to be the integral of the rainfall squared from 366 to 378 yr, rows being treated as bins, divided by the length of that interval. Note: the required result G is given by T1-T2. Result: -1516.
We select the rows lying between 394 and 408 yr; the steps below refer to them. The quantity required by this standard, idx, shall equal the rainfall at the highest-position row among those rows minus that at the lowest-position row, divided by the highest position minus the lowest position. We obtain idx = 0.4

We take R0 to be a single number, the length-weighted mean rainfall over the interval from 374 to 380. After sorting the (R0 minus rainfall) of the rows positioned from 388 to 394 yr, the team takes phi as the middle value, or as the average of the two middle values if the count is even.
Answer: -5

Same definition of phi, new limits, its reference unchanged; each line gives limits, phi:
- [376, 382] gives 4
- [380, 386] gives 1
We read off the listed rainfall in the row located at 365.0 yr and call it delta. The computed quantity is 111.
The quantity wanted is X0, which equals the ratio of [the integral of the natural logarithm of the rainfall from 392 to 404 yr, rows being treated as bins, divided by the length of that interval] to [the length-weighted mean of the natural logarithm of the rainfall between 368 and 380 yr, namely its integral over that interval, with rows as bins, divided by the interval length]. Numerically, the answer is 0.99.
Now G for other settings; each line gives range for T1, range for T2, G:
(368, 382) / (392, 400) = 1016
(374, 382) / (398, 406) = 373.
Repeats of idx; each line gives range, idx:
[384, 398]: -0.6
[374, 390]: 0.2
